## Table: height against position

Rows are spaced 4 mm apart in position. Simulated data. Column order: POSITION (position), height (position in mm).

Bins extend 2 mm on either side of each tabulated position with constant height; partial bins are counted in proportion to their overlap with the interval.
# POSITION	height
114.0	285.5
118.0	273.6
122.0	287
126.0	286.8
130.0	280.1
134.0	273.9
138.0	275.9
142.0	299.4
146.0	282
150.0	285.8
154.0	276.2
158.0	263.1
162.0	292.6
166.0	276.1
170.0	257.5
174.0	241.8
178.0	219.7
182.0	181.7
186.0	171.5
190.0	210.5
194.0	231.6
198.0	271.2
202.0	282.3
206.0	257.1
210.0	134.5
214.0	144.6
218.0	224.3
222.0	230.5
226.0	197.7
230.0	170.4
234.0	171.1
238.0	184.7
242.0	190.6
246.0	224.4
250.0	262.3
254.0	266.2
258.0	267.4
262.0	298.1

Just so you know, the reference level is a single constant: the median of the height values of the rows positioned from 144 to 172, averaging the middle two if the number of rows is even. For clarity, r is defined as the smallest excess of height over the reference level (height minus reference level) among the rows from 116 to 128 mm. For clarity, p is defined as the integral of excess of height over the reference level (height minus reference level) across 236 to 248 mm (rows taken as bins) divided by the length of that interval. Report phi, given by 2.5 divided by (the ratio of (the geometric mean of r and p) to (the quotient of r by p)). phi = 0.0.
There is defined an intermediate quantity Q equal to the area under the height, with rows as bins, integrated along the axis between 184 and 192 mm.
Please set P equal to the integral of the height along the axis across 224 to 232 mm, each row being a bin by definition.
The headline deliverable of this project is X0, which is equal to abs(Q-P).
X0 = 56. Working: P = 1472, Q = 1528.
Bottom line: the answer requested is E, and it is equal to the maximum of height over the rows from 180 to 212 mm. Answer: 282.3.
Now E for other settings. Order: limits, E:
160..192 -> 292.6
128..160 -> 299.4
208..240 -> 230.5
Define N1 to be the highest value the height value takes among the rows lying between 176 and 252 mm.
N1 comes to 282.3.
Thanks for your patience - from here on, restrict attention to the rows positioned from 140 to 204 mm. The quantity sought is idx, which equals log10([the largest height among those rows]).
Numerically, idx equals 2.48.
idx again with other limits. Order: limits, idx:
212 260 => 2.43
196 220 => 2.45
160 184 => 2.47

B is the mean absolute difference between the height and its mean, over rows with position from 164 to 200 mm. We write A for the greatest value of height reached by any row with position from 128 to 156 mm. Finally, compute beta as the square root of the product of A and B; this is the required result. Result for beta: 94.0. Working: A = 299.4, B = 29.5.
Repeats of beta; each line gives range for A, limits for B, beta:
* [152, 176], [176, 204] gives 97.1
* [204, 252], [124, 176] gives 52.9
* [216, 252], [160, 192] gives 96.6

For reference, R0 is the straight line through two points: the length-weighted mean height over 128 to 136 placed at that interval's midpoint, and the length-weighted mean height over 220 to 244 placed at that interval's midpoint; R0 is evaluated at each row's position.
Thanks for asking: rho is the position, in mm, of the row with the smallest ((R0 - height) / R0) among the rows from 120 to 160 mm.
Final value 142.0 mm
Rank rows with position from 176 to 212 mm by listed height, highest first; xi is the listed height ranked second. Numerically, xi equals 271.2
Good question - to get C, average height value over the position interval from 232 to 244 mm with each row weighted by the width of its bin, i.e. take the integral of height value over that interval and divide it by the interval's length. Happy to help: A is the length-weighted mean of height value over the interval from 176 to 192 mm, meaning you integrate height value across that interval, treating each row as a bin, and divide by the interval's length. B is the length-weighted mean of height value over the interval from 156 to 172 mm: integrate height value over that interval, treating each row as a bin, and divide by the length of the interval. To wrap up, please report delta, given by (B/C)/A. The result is 0.0076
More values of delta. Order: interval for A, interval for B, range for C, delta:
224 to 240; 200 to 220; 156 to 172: 0.0042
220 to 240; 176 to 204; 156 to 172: 0.0043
